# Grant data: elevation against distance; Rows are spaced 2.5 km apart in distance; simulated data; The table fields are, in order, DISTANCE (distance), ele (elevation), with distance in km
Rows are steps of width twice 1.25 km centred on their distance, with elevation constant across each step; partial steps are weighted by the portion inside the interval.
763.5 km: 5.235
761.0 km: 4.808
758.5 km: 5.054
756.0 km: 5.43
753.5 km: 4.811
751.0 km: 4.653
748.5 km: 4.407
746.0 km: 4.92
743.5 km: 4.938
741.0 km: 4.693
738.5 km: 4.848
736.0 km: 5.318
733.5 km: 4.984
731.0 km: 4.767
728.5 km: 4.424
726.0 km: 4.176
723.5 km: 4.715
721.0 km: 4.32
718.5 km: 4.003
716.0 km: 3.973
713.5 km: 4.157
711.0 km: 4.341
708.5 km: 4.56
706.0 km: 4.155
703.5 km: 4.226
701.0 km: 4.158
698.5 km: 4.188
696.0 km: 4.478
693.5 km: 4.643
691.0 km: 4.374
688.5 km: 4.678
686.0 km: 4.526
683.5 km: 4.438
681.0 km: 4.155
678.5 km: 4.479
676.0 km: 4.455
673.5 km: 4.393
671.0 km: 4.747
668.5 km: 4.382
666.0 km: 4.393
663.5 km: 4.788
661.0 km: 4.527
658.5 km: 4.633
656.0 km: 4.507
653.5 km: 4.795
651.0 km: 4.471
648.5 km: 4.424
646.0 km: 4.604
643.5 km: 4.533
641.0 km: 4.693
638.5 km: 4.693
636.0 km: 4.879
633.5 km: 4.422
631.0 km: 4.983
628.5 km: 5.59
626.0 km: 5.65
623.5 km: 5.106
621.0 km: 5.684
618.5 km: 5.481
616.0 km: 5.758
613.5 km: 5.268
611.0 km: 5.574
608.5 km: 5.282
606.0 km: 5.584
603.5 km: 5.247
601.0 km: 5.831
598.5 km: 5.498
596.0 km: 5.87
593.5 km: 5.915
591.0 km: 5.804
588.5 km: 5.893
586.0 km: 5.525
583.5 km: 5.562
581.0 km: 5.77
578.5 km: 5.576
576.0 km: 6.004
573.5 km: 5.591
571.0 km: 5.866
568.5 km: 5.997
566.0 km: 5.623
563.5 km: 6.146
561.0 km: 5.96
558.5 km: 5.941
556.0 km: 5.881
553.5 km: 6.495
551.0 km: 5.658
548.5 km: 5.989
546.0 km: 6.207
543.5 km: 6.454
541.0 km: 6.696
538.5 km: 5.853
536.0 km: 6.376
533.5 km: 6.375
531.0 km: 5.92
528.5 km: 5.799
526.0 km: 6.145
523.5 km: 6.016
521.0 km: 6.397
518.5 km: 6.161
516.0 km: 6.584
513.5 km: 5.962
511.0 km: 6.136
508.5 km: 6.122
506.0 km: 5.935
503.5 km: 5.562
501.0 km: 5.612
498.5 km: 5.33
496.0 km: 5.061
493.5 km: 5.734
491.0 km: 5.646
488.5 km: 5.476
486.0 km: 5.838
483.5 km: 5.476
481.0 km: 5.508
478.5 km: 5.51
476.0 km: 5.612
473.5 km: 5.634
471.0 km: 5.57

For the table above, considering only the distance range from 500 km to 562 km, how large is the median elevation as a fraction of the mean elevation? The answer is 0.988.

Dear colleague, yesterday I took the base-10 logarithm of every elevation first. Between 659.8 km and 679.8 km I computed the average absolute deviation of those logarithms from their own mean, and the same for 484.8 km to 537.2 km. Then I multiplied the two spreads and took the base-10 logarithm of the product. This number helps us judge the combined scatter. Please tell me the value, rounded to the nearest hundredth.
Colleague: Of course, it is -3.57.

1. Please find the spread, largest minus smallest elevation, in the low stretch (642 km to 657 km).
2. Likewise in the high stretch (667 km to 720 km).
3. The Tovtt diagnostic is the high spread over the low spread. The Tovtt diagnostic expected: 2.1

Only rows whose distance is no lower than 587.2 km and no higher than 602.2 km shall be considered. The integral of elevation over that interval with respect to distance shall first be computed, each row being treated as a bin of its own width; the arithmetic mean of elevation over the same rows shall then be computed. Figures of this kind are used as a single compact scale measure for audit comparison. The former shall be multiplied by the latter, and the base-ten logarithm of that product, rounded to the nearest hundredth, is 2.70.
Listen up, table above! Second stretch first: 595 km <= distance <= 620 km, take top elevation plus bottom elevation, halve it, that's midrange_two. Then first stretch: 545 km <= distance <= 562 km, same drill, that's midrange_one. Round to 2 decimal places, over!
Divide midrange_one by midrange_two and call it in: 1.09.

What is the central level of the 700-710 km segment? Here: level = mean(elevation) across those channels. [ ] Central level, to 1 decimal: 4.3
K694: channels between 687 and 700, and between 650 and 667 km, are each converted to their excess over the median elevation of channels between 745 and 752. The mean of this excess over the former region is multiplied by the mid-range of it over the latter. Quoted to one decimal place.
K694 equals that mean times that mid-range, 0.0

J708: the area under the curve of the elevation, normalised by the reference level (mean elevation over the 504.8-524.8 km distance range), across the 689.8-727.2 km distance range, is 26.1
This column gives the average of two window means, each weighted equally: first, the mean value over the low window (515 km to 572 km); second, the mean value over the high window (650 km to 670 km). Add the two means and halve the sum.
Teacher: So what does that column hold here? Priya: 5.34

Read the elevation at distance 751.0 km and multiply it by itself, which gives 22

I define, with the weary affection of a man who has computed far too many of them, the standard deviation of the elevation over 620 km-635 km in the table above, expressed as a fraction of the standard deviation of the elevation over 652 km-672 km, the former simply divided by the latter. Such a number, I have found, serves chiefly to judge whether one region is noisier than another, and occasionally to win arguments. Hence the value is 2.9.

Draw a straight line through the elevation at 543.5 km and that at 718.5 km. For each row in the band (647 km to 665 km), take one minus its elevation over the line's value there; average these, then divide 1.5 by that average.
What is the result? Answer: 26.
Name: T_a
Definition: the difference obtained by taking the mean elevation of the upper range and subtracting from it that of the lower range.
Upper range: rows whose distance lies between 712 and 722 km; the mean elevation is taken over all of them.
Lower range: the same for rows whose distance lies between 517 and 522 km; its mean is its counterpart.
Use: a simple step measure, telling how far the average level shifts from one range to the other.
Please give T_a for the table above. -2.2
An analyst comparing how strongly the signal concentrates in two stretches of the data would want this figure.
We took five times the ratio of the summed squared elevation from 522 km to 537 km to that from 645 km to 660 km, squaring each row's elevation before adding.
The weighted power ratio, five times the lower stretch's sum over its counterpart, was 8.92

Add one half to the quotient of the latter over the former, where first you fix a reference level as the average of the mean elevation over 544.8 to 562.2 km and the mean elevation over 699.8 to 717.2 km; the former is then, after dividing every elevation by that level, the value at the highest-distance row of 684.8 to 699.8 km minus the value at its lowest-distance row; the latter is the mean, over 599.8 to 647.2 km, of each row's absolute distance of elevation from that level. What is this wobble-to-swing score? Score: -5.6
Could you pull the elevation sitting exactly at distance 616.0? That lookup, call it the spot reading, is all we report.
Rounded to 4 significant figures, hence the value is 5.758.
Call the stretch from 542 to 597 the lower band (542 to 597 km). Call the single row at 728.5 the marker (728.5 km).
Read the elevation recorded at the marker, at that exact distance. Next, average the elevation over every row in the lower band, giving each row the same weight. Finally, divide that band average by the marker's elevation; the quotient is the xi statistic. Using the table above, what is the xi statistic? 1.33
